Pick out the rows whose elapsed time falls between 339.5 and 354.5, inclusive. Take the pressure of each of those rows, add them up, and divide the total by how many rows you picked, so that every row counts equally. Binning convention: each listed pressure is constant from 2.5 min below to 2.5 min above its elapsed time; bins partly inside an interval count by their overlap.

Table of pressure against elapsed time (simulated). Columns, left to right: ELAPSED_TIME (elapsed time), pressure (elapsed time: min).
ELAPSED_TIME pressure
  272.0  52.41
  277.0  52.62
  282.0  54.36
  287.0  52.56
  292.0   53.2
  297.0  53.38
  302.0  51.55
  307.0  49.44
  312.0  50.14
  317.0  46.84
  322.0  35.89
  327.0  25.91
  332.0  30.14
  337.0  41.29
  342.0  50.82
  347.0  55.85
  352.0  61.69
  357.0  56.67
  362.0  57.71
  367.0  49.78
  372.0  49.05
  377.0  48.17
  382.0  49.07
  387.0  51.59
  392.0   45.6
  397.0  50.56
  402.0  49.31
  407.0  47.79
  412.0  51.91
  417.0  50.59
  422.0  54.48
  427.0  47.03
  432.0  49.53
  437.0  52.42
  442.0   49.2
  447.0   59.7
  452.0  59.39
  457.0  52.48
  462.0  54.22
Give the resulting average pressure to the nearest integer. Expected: 56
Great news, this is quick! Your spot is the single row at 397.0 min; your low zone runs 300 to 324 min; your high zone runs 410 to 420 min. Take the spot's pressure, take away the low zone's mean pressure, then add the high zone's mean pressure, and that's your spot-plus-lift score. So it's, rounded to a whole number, 55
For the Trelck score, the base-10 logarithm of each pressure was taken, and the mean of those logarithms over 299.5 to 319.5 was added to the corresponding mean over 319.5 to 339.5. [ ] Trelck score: 3.21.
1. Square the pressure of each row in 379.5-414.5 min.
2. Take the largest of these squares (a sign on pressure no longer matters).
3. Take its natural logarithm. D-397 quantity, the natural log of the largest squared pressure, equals 7.9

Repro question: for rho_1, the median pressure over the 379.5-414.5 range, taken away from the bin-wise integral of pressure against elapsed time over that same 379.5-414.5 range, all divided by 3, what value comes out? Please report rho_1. 560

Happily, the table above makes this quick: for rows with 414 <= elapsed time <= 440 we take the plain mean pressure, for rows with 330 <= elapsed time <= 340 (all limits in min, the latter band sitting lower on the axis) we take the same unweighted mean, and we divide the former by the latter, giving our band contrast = 1.4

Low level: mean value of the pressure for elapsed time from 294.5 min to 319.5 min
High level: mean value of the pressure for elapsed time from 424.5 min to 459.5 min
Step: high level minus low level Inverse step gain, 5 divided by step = 2.0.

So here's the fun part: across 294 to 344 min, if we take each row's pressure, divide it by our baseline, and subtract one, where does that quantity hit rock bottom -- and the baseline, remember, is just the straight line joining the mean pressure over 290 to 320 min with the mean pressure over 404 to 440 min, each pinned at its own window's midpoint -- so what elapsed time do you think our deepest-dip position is 327.0 min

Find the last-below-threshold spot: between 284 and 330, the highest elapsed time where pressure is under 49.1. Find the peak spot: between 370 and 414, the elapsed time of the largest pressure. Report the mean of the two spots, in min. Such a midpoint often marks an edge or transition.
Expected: 369.5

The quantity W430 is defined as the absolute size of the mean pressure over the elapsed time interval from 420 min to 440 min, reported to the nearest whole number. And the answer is 51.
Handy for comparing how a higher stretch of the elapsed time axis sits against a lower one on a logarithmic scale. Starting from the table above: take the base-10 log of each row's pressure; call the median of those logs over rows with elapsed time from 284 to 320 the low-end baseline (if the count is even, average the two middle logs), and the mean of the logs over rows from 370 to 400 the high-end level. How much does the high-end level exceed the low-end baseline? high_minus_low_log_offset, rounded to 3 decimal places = -0.022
